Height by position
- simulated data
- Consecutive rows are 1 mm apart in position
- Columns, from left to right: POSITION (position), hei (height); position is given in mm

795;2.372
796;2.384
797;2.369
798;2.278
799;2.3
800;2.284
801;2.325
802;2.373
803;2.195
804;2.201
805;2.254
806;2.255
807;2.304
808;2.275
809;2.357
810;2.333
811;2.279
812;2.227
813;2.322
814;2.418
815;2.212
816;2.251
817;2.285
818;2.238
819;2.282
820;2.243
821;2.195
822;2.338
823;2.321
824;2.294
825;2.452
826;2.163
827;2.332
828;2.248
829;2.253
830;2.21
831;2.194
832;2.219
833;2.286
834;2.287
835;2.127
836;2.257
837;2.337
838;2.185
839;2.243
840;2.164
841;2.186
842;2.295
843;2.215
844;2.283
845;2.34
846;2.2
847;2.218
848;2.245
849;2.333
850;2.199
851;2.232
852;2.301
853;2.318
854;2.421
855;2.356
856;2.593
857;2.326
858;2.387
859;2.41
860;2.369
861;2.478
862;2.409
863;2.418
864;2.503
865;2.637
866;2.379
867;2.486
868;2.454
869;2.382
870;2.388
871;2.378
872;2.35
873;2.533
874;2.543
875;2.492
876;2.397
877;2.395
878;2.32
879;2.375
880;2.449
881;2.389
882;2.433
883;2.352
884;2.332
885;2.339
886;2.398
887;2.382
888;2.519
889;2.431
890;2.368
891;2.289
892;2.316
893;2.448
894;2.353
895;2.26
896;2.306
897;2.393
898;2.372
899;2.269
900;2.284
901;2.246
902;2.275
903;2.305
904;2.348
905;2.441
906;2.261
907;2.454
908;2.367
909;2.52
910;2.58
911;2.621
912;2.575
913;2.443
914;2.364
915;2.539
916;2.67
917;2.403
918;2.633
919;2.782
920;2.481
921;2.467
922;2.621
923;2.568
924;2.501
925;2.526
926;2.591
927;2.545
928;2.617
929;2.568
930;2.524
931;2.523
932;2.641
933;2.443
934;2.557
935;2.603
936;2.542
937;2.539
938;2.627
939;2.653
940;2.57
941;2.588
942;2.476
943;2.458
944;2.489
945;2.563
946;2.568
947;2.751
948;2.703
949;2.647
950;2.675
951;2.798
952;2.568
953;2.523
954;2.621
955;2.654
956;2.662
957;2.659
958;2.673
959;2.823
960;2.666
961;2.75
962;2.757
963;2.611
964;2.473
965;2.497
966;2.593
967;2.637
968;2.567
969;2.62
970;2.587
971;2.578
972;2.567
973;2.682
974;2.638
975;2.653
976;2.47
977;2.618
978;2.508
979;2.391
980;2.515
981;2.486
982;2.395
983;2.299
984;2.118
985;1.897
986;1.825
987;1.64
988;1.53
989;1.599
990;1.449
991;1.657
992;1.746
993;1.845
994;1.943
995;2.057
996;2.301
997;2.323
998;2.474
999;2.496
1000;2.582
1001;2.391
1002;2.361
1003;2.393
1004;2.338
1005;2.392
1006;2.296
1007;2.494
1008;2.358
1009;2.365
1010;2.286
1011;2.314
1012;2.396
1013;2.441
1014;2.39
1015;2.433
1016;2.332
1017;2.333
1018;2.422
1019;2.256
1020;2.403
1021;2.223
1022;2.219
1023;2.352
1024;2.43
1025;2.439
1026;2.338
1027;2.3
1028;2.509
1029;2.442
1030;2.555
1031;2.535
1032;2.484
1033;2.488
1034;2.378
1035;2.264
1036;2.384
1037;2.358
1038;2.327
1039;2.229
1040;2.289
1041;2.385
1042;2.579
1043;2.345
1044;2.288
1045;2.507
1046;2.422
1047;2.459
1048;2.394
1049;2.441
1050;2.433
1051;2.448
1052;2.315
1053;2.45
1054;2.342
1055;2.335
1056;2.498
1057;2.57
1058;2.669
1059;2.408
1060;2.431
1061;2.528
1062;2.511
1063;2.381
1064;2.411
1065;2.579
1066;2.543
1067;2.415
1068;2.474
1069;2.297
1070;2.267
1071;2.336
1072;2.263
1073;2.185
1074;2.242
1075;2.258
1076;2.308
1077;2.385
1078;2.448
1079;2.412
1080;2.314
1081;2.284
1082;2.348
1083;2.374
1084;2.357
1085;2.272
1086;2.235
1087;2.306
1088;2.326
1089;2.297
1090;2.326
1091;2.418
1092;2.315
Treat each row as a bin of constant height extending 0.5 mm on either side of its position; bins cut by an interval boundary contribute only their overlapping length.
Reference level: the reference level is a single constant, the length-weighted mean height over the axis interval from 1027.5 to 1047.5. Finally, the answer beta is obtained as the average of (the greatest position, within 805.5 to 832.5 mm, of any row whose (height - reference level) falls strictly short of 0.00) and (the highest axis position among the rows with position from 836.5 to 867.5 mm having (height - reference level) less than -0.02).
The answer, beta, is 849.0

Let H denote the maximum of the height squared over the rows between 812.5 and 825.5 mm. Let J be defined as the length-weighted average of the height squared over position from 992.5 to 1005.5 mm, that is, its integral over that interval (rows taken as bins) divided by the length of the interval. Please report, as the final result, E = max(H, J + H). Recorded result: 11.3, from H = 6.01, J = 5.3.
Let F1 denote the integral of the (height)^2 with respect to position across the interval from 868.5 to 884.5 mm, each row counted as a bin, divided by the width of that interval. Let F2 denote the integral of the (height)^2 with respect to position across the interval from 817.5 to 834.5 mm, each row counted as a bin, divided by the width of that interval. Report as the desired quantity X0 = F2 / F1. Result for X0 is 0.89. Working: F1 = 5.8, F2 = 5.1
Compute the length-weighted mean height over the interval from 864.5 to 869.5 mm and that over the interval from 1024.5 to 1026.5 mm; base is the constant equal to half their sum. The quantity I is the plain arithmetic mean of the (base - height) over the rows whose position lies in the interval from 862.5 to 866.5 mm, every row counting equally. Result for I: -0.06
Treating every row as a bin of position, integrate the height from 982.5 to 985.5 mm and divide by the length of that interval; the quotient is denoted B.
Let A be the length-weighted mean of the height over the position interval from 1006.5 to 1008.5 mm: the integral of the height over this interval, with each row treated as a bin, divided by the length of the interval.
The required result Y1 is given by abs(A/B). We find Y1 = 1.15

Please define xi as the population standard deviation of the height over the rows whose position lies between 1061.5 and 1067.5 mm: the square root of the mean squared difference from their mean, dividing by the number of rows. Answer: 0.074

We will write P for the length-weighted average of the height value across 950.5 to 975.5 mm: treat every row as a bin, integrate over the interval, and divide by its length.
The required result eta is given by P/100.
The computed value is 0.0263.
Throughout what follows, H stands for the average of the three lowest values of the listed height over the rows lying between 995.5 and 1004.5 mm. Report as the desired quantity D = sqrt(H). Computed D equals 1.52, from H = 2.32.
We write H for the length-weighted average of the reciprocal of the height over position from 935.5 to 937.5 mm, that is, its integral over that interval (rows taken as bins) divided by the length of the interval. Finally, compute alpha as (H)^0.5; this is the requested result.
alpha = 0.627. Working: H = 0.39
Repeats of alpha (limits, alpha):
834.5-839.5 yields 0.670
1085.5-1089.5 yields 0.661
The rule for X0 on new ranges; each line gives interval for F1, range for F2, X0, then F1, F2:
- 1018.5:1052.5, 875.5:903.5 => 0.97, 5.7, 5.6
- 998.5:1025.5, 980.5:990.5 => 0.68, 5.6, 3.8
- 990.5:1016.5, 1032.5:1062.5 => 1.11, 5.3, 5.8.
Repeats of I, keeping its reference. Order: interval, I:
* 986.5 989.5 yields 0.84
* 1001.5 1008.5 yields 0.05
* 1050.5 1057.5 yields 0.01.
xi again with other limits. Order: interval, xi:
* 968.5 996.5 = 0.401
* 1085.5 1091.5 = 0.054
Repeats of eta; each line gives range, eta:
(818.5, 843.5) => 0.0225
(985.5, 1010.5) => 0.0213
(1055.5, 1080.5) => 0.0241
